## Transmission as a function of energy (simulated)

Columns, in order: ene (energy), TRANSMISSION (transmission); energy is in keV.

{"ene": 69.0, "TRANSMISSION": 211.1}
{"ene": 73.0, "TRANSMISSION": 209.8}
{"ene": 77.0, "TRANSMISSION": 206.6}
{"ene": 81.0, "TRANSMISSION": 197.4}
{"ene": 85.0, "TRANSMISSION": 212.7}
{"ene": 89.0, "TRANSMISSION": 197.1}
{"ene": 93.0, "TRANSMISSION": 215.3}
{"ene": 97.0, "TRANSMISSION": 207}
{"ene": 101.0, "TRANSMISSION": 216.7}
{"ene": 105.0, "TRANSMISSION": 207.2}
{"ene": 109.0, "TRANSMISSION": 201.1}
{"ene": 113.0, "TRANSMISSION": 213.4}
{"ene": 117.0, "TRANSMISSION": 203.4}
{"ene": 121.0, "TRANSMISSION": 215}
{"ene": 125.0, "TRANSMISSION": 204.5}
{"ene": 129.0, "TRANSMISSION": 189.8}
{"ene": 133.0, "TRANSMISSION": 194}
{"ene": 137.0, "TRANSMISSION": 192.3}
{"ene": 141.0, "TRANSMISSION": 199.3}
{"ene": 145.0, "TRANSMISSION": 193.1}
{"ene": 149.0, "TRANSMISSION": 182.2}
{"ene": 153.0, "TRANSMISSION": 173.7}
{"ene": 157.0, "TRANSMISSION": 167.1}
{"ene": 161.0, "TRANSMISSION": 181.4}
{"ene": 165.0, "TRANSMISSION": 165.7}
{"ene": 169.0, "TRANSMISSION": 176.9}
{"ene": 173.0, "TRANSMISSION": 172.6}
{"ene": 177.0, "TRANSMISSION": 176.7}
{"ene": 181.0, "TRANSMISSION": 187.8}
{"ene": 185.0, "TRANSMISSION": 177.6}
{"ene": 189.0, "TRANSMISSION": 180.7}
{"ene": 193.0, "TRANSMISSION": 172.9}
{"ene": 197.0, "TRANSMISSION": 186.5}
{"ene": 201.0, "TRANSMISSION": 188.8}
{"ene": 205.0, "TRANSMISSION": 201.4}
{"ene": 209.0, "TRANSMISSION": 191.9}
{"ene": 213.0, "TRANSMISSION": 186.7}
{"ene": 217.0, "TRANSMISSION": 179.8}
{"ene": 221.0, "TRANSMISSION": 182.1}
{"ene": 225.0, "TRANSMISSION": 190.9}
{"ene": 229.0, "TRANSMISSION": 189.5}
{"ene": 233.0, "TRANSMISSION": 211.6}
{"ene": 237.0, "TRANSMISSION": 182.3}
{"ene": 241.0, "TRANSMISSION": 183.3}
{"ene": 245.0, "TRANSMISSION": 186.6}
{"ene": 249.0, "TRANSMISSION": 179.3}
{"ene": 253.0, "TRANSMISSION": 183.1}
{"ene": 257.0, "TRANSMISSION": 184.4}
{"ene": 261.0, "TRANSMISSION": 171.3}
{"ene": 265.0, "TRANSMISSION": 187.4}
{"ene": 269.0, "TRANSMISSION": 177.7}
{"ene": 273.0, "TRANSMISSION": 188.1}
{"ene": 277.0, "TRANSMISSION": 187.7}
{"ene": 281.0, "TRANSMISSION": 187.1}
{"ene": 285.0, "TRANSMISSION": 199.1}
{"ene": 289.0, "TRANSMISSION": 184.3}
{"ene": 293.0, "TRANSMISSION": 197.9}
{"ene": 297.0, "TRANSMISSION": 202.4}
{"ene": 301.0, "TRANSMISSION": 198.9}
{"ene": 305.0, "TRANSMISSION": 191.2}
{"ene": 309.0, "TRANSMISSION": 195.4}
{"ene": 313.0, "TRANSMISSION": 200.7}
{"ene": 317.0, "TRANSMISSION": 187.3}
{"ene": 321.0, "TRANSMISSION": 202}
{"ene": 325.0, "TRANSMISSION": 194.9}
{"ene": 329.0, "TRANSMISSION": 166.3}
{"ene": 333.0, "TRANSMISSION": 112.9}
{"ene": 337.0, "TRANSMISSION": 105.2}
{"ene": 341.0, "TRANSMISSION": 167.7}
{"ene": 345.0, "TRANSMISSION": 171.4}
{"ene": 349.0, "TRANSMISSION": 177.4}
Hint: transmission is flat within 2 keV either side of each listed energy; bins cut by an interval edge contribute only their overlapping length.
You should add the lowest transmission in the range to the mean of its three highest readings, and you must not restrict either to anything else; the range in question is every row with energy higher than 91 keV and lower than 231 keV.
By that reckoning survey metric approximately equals 381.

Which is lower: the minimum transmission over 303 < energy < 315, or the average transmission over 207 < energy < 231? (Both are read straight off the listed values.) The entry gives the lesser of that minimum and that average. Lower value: 187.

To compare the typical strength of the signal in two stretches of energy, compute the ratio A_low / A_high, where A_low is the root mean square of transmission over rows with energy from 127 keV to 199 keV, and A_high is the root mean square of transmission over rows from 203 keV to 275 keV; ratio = 0.97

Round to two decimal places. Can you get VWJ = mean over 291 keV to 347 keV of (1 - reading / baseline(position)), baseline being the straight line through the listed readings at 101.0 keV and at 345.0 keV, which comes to -0.01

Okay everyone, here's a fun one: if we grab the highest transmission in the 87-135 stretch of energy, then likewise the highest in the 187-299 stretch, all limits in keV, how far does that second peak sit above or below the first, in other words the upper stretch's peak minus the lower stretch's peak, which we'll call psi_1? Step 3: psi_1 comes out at -5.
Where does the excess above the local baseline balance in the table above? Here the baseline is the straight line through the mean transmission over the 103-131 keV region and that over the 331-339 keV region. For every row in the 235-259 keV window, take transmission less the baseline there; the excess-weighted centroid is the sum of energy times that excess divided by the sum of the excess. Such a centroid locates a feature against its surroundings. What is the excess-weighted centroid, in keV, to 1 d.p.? 247.6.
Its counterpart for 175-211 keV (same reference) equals 200.8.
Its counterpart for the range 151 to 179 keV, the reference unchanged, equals 161.4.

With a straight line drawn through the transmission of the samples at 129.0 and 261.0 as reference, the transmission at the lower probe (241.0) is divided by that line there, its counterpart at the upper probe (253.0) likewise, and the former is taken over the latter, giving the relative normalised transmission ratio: 0.991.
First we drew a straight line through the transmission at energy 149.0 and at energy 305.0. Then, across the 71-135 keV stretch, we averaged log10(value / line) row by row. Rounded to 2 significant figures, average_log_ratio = 0.059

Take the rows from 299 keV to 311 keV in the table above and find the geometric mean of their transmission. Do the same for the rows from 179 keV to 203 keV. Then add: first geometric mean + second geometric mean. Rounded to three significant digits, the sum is 377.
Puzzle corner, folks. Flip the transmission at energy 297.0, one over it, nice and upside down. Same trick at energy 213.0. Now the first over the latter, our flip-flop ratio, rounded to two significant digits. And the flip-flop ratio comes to 0.92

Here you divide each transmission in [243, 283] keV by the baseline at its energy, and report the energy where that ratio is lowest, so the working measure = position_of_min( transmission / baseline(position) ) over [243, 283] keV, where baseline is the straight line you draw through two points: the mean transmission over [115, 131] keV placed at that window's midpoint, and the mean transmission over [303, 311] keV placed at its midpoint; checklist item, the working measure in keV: 261.0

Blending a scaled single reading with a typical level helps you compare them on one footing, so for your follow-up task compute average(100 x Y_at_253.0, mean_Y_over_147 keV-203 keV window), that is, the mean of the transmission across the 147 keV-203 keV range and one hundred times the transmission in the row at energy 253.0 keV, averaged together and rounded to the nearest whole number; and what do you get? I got 9244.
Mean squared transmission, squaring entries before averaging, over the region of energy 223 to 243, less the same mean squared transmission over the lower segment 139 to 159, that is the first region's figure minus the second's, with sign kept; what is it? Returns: 3132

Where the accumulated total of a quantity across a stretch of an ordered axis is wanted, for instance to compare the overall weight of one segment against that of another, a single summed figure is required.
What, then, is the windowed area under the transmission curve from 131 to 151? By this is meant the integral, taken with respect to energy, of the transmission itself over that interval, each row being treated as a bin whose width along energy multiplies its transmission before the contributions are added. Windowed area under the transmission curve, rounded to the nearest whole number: 3844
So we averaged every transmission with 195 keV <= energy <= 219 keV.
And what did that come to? 189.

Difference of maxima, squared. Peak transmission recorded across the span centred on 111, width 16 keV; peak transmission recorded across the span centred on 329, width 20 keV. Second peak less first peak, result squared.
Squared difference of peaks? 130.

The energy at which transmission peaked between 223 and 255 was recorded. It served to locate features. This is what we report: 233.0 keV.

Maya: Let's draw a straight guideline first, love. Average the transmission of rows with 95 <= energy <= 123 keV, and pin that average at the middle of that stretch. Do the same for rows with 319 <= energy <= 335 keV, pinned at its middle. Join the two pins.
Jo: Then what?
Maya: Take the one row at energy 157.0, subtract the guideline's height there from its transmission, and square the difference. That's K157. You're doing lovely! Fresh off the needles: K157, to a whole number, 1101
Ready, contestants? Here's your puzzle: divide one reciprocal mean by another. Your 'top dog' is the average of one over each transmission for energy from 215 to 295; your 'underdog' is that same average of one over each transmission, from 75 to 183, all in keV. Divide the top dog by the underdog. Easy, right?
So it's 1.04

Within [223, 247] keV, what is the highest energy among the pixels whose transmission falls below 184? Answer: 241.0 keV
